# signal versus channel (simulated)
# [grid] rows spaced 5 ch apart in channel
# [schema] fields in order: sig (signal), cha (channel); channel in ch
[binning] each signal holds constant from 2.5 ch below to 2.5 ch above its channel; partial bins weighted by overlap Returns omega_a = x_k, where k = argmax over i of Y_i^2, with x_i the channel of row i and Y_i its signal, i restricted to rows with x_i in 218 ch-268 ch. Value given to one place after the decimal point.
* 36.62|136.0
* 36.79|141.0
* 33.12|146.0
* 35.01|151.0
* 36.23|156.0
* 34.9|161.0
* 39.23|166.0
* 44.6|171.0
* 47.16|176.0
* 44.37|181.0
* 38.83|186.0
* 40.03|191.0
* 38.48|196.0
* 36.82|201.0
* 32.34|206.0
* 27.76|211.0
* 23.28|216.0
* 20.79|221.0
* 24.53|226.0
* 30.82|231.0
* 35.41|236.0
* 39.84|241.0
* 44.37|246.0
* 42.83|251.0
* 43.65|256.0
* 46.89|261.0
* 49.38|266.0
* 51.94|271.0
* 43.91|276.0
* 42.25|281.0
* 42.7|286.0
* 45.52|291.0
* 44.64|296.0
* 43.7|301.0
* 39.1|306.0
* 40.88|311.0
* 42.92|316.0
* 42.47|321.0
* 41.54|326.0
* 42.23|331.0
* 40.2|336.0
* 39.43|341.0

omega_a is 266.0 ch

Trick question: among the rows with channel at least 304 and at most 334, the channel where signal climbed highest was 316.0 ch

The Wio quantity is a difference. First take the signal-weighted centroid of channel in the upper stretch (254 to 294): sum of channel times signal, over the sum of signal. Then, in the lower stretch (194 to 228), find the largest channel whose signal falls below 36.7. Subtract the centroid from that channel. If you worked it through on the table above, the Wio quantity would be -47.2 ch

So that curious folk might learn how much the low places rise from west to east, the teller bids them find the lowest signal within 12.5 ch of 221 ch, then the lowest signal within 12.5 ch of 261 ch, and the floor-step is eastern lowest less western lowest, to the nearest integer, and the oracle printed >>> 22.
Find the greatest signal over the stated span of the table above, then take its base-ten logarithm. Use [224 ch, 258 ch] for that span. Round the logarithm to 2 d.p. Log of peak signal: 1.65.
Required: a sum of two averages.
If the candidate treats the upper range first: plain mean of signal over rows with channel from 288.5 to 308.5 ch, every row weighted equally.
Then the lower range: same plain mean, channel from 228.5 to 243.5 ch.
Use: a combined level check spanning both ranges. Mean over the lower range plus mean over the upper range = 79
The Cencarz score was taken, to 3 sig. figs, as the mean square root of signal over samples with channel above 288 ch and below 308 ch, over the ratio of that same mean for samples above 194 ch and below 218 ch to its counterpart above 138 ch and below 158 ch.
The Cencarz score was 6.96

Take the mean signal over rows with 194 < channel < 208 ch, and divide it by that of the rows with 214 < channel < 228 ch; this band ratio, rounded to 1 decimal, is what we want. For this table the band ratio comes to 1.6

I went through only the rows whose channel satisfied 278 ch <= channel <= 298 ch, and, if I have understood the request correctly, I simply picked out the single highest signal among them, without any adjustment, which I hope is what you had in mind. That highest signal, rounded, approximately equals 45.52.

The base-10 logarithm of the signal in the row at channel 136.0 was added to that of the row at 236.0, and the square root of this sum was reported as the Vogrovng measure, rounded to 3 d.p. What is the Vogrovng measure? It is 1.764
